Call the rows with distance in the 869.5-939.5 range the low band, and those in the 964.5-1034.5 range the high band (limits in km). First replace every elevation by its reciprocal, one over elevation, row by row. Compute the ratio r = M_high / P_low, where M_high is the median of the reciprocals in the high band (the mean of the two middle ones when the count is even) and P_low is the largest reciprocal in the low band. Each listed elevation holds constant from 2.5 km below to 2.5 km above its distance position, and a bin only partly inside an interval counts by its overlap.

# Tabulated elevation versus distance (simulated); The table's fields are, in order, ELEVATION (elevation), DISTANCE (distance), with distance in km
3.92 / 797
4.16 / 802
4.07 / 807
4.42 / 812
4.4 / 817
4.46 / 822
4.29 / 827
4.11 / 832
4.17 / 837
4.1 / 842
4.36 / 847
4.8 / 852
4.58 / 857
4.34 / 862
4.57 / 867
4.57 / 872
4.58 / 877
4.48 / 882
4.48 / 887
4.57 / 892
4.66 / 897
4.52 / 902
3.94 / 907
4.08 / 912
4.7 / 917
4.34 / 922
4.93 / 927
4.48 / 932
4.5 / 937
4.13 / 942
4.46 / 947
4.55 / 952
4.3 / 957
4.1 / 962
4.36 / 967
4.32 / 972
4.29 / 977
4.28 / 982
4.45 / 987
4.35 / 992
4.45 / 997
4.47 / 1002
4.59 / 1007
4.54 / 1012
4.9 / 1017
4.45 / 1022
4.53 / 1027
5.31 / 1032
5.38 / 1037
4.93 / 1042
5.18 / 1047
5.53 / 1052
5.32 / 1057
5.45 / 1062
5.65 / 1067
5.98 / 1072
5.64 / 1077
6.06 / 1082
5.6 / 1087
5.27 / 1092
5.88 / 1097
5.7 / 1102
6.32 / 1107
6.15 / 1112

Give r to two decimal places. 0.89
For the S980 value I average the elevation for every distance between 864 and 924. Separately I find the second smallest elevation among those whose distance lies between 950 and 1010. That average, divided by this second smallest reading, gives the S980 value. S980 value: 1.041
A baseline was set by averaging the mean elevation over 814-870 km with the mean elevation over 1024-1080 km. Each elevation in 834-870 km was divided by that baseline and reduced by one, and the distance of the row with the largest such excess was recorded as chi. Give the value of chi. 852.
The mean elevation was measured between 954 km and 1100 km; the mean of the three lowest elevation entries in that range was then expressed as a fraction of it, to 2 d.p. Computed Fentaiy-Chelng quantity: 0.85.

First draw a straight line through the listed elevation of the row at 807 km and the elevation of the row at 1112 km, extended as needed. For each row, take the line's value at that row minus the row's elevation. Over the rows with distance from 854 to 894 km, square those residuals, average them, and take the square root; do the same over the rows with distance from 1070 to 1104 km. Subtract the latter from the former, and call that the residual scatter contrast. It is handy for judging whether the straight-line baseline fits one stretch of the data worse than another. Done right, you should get -0.27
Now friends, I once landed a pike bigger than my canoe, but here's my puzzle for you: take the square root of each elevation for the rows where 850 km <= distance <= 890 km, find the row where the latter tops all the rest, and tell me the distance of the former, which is 852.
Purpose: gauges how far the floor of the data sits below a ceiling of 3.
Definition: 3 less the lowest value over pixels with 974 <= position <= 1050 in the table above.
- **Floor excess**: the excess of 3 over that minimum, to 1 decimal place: -1.3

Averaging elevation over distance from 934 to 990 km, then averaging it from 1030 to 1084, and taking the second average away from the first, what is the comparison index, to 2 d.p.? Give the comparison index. -1.15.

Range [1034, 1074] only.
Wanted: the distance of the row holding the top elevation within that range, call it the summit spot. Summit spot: 1072 km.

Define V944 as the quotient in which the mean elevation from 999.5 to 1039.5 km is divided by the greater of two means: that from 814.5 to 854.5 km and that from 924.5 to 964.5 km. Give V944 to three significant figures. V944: 1.08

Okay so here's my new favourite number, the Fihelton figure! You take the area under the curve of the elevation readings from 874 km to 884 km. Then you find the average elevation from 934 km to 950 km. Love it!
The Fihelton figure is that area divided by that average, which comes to 10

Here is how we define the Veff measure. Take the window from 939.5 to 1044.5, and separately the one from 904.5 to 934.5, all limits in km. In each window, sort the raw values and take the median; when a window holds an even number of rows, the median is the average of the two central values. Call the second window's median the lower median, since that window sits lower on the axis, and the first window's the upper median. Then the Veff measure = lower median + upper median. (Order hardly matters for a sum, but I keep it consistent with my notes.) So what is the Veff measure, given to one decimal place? 8.9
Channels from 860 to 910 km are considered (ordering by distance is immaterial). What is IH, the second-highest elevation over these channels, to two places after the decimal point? 4.58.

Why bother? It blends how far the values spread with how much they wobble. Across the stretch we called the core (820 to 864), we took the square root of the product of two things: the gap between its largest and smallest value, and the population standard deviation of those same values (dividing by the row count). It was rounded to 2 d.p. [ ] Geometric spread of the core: 0.39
